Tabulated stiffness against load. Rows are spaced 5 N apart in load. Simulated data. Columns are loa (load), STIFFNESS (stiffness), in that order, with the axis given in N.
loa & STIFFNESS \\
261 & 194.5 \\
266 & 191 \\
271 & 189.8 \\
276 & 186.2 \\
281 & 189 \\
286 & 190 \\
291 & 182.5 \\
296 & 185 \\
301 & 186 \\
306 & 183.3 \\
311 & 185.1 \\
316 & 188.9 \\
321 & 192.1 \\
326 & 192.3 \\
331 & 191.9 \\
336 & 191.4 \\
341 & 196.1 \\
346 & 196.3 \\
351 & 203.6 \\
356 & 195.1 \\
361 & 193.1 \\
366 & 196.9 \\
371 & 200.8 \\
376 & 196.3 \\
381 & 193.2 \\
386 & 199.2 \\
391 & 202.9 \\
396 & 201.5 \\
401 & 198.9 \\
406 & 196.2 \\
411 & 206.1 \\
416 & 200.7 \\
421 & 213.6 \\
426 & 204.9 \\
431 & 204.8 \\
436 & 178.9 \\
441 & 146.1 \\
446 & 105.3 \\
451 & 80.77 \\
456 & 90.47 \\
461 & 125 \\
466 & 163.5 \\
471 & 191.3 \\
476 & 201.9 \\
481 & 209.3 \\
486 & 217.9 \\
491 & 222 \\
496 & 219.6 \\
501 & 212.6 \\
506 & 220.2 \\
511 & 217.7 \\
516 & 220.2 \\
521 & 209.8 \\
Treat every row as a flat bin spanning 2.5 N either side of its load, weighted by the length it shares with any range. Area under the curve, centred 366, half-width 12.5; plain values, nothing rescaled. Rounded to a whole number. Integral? 4911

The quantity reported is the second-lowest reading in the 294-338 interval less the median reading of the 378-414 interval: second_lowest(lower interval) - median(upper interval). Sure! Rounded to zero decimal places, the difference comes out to -14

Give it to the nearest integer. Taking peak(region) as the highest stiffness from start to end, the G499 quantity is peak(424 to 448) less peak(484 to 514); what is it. -17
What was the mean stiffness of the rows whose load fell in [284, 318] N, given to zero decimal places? 186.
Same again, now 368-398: 199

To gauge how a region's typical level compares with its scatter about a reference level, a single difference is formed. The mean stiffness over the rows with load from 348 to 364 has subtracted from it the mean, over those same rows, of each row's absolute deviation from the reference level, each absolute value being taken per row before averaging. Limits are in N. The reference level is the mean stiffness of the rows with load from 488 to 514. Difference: 176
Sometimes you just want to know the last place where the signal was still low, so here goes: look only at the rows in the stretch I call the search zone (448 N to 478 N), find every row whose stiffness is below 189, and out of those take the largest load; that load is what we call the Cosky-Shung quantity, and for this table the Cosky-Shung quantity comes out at 466 N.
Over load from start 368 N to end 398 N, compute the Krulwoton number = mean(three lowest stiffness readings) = 196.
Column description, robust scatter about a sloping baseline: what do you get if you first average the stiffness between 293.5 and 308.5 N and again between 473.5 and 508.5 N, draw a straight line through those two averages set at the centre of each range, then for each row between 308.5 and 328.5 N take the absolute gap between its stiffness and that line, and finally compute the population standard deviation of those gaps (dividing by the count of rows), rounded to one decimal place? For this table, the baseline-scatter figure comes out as 1.2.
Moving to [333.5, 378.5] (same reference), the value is 3.1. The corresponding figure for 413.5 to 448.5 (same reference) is 36.1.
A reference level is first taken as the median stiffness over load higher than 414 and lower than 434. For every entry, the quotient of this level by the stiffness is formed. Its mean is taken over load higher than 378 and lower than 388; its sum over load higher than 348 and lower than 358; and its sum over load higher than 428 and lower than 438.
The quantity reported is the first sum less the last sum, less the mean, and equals -1.1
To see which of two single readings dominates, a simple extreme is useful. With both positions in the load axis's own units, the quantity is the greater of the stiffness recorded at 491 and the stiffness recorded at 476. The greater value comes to 222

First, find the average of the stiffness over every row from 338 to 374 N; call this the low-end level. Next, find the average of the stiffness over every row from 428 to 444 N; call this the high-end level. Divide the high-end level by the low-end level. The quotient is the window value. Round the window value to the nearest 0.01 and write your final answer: 0.89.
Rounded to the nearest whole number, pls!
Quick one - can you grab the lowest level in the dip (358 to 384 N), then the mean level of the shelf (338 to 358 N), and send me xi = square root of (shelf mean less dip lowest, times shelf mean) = 30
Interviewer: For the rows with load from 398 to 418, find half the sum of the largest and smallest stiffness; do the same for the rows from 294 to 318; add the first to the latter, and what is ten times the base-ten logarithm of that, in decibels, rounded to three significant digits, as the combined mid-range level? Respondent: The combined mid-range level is 25.9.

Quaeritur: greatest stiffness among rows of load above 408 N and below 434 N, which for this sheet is 213.6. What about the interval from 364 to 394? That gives 202.9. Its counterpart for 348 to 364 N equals 203.6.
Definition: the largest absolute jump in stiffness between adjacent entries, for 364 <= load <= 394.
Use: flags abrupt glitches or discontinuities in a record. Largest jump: 6.0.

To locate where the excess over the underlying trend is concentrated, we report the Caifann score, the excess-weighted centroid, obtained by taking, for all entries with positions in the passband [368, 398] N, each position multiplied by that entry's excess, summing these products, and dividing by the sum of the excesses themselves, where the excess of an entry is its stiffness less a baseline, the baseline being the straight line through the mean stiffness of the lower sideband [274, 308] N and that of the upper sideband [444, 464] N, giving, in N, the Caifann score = 384.3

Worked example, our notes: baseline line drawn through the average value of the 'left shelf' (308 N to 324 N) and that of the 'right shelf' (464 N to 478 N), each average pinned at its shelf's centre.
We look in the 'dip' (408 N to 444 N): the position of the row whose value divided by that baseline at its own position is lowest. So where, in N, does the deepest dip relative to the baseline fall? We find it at 441 N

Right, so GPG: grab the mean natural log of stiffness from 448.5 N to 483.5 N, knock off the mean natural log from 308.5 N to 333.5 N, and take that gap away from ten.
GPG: 10.29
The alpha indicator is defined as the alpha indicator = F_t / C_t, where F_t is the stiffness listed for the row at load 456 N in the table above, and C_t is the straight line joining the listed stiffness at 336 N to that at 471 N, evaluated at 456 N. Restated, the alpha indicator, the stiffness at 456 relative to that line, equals 0.47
